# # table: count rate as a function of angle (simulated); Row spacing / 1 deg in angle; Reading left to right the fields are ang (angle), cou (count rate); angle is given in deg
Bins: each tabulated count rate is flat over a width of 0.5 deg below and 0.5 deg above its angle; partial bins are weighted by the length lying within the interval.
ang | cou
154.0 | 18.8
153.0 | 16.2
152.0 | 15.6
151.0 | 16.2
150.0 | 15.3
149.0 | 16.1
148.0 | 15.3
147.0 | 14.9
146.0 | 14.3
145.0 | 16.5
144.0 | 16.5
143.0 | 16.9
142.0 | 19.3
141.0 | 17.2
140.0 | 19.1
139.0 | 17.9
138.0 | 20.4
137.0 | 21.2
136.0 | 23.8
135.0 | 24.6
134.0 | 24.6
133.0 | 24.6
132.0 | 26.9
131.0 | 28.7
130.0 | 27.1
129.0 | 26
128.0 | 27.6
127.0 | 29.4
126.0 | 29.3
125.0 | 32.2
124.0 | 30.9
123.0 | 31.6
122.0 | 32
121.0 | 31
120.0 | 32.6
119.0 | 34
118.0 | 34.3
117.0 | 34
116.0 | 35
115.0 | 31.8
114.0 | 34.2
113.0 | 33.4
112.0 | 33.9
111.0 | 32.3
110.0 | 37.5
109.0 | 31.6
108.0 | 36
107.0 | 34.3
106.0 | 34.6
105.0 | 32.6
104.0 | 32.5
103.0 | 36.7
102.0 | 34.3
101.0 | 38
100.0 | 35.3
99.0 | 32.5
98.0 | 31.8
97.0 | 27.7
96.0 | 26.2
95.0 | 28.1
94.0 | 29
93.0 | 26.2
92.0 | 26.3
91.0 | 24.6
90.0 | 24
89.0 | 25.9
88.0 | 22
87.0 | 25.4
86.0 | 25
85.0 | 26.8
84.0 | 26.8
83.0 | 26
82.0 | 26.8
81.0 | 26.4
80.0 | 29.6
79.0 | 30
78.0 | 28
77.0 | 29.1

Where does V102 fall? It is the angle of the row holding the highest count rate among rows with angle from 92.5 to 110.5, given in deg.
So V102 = 101.0 deg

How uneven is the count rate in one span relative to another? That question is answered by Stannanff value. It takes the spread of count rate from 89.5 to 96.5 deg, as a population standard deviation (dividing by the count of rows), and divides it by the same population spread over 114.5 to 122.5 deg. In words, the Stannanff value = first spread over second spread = 1.2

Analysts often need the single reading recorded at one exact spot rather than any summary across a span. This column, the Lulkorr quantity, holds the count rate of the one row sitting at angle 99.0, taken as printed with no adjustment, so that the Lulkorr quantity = 32.5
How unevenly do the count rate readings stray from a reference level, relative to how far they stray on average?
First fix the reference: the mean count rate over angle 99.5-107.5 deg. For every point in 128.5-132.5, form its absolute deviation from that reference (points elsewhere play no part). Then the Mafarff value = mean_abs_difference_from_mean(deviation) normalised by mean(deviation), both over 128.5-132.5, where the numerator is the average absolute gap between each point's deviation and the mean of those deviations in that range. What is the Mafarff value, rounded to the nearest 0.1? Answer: 0.1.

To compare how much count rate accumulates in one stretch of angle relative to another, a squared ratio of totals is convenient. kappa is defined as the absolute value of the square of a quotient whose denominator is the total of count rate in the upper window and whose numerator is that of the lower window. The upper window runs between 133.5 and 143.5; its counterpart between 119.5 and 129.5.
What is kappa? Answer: 2.2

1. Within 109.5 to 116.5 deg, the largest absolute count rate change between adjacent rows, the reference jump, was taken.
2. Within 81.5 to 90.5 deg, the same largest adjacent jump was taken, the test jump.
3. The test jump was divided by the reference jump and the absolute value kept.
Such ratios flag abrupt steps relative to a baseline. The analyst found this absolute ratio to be 0.75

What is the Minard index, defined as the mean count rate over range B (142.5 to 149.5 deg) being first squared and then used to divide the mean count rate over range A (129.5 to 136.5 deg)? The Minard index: 0.10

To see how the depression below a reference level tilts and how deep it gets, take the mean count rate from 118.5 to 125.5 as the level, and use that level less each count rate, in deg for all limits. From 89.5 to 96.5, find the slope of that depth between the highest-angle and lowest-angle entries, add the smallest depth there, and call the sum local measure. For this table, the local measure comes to 3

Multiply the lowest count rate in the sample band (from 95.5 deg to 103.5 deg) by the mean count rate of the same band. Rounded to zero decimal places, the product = 860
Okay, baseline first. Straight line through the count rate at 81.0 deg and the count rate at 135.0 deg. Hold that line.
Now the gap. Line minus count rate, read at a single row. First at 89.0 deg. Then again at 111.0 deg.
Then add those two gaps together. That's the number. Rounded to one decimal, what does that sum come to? -6.7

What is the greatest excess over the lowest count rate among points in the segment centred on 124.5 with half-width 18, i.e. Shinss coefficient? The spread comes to 20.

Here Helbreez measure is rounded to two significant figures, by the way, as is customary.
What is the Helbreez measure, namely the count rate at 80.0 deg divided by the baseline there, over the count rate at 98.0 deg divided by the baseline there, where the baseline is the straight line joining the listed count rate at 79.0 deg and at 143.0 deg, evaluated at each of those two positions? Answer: 0.82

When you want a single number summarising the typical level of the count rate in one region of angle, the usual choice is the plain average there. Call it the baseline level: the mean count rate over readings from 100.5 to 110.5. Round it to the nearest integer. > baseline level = 35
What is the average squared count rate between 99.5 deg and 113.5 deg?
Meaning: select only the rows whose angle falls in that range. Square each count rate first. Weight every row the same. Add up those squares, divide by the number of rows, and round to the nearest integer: 1194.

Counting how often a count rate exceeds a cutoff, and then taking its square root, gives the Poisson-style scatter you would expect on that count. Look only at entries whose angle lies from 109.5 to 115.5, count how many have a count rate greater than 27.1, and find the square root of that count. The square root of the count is 2.4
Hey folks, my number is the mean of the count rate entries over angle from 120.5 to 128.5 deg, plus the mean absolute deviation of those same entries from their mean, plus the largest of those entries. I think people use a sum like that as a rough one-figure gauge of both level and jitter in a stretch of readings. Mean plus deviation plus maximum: 64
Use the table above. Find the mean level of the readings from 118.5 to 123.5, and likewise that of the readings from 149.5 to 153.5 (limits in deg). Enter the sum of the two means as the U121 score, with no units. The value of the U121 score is 48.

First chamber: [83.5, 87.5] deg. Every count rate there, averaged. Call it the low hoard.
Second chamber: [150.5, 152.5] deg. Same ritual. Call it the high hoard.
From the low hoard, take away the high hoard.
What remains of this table 10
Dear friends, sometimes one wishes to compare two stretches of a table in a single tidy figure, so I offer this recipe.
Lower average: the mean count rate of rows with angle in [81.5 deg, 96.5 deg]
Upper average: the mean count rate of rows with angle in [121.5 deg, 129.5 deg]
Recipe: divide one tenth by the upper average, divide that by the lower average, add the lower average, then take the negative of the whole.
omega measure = -25.9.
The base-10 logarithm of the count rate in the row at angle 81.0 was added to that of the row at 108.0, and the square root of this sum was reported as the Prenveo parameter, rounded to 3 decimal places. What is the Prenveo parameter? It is 1.726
